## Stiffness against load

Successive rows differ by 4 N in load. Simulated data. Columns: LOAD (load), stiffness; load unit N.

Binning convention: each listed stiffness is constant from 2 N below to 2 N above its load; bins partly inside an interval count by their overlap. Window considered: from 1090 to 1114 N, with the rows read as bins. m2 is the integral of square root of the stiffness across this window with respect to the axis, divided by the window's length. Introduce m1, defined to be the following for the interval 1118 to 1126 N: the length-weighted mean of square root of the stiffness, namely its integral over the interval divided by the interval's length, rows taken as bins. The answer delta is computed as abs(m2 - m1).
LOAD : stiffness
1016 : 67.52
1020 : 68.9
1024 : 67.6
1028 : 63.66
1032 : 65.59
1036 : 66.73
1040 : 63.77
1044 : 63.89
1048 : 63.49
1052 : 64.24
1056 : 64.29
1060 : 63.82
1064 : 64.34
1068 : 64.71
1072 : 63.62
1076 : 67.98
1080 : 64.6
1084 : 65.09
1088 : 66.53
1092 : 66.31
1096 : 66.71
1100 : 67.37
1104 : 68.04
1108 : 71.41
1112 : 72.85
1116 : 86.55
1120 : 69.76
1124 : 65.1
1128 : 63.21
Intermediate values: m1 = 8.21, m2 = 8.29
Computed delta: 0.08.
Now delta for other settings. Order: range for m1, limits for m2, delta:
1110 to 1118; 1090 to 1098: 0.76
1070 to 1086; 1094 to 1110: 0.19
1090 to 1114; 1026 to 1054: 0.26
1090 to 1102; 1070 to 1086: 0.09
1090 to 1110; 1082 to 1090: 0.13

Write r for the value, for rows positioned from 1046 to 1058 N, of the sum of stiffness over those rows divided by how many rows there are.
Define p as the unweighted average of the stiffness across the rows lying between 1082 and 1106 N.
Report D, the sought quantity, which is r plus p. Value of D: 131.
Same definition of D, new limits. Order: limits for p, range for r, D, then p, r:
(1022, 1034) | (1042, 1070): 130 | 65.6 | 64.1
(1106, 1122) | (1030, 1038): 141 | 75.1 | 66.2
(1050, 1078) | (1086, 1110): 132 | 64.7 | 67.7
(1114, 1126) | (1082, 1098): 140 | 73.8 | 66.2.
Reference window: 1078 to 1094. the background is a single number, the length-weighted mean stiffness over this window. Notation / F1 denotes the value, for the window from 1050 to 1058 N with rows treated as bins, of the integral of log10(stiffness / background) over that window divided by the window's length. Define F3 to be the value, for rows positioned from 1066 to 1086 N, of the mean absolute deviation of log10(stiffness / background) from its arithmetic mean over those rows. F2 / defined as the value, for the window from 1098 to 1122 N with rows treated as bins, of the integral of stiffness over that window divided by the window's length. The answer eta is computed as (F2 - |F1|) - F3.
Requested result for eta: 72.6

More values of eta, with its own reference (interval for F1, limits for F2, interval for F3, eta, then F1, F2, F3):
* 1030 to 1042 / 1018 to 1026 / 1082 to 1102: 68.2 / -0.002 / 68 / 0.0037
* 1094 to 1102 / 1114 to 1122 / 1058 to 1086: 78.1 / 0.009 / 78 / 0.0062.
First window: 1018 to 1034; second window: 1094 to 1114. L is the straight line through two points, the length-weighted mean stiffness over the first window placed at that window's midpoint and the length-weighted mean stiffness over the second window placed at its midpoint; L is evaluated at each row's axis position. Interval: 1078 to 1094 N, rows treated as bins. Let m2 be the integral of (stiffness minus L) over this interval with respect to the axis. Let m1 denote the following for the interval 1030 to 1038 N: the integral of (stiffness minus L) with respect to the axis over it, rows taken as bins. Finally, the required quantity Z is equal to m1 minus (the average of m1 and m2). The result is 22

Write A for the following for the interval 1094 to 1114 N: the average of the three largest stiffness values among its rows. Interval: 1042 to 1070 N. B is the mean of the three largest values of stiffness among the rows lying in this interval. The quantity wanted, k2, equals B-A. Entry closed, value -6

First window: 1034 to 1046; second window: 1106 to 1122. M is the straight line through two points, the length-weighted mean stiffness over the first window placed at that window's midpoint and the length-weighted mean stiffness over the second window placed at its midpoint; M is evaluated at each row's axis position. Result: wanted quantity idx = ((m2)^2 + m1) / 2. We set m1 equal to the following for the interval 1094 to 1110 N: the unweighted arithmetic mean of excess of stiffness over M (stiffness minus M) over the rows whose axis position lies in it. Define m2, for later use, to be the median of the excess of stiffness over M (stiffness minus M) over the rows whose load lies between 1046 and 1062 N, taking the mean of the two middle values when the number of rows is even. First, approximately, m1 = -5.1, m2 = -3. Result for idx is 1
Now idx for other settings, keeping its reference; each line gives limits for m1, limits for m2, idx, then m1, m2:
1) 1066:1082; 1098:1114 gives 7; -4.3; -4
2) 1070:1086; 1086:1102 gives 14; -4.8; -6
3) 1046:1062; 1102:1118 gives 2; -2.8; -2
